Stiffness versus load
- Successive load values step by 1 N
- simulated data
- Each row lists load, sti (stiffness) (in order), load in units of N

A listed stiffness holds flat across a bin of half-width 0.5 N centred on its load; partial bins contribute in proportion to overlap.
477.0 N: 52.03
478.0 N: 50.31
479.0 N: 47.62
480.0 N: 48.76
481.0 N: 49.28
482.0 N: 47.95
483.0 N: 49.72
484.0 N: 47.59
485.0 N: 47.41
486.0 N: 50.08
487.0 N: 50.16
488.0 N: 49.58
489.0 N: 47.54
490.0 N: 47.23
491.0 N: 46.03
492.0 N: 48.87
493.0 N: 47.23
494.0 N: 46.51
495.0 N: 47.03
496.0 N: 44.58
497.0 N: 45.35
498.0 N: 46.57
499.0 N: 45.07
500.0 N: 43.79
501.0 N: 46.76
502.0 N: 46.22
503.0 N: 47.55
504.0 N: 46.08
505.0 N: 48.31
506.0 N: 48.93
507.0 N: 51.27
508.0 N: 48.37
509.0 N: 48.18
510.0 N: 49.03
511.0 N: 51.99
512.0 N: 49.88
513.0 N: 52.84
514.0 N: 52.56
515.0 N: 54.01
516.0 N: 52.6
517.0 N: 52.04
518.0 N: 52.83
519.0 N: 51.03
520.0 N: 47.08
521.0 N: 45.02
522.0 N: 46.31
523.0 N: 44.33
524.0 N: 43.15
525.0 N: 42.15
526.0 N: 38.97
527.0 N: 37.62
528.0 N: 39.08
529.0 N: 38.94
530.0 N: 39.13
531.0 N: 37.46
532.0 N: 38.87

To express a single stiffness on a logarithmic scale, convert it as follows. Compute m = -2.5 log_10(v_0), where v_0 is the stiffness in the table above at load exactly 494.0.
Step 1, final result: -4.17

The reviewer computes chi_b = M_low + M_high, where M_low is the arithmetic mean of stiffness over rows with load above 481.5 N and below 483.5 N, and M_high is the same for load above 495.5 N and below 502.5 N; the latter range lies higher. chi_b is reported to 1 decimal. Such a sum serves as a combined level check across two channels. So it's 94.3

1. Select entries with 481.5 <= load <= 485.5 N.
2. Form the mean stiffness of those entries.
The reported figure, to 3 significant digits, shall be 48.2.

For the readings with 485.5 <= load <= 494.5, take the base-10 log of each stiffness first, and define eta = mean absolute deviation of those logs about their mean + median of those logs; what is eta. 1.69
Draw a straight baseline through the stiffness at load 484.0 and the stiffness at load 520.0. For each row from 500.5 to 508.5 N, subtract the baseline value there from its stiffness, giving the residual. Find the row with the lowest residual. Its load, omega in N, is 504.0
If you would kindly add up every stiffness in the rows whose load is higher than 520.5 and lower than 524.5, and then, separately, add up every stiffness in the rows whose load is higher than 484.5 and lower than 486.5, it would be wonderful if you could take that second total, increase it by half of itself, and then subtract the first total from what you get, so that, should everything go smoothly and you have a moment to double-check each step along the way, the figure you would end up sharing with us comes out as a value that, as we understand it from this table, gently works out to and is -33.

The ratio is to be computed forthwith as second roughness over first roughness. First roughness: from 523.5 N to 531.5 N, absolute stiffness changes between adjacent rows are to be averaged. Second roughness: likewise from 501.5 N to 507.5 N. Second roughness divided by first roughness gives 1.24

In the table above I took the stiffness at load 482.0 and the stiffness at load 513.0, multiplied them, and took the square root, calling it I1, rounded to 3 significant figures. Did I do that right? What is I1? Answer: 50.3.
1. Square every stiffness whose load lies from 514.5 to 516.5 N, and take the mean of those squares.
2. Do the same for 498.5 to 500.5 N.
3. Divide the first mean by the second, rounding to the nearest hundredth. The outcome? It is 1.44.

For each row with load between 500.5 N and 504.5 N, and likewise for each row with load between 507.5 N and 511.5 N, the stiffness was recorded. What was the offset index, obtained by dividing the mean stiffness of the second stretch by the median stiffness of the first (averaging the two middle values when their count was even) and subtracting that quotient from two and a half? 1.44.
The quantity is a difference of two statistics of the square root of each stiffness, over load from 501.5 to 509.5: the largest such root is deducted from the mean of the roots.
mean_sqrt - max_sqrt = -0.225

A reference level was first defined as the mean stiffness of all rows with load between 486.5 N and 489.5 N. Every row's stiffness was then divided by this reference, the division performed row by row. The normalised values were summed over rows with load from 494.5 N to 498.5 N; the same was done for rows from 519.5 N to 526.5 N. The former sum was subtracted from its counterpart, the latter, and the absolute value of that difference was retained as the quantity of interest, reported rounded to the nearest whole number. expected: 3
